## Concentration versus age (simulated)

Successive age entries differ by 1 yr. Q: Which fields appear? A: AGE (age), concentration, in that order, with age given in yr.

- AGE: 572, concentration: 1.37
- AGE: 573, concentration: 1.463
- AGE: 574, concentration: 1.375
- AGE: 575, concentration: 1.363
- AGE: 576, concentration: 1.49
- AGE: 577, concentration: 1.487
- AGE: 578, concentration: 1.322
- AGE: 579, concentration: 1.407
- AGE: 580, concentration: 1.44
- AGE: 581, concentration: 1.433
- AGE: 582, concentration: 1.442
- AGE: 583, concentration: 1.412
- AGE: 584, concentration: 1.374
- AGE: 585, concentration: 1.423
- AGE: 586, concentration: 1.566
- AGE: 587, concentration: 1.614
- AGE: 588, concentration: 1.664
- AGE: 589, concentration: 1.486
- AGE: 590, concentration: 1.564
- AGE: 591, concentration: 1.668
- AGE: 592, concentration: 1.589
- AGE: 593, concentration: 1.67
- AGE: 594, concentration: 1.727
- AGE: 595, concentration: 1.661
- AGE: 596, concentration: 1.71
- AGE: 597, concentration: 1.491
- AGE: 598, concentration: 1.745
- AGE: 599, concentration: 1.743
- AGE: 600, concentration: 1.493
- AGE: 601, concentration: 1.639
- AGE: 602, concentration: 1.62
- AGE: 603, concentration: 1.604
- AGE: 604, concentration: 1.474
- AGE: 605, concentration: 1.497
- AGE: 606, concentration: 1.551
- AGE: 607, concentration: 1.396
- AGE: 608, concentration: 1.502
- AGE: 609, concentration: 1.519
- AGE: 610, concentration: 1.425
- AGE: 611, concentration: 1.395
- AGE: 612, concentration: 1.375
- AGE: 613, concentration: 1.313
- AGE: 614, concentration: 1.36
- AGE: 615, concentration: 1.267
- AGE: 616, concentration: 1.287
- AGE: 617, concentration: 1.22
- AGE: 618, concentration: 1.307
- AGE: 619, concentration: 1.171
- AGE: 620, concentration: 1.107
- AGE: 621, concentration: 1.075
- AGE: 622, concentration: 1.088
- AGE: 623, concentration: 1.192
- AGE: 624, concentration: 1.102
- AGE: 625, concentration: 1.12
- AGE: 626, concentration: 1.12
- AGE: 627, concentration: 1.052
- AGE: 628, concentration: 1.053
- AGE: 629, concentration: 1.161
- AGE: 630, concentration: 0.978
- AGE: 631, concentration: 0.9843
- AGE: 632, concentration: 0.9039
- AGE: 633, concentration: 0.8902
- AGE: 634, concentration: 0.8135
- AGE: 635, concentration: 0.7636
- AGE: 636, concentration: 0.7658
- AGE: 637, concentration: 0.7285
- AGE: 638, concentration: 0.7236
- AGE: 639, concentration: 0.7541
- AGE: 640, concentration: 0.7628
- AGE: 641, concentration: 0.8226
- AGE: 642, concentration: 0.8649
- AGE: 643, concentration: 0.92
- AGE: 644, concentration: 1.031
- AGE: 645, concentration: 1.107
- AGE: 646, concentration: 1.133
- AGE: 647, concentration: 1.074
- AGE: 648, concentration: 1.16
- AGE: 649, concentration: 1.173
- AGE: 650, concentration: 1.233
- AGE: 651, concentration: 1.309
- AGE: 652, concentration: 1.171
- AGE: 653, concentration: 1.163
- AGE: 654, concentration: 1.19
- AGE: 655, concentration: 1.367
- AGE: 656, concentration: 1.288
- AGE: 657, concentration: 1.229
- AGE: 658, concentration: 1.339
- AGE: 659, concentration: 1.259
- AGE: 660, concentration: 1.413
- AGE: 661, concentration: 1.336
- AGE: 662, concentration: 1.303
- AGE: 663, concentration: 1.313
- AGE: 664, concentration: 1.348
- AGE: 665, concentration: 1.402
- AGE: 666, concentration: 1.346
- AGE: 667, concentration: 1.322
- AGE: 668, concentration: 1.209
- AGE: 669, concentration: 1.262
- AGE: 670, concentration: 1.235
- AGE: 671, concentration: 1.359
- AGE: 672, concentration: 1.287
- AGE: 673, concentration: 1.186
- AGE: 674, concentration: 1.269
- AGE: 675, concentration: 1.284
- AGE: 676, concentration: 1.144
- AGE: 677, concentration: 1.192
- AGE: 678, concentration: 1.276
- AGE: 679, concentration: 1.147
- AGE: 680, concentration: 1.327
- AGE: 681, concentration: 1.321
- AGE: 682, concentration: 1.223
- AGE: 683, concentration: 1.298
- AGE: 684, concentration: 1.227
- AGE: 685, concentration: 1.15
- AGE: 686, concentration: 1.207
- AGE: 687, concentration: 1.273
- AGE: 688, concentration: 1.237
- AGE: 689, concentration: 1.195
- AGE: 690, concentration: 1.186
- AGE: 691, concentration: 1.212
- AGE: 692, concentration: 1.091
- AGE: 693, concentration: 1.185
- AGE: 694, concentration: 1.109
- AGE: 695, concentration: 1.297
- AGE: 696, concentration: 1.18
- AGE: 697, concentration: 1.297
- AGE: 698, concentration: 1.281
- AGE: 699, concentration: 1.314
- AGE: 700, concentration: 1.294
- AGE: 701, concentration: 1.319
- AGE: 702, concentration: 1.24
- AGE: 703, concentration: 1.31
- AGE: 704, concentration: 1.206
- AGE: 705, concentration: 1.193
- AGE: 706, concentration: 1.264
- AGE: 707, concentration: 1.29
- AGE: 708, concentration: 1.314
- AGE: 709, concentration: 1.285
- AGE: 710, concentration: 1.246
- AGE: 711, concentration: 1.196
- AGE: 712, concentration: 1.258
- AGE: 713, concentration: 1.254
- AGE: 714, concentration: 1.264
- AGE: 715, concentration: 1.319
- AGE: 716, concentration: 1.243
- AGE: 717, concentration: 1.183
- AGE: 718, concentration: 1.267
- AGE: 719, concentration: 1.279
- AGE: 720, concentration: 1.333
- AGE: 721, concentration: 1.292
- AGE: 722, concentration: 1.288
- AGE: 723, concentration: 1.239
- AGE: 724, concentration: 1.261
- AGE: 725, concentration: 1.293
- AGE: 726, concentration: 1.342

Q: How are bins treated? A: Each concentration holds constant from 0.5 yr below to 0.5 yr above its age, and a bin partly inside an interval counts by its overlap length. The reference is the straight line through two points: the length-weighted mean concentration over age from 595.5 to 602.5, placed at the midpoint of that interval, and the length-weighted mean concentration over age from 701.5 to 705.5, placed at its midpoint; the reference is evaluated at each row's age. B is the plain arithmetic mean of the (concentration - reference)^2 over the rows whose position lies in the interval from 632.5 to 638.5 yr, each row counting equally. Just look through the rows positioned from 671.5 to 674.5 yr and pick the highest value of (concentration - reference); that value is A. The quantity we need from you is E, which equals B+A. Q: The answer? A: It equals 0.44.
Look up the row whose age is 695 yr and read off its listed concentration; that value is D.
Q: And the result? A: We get 1.297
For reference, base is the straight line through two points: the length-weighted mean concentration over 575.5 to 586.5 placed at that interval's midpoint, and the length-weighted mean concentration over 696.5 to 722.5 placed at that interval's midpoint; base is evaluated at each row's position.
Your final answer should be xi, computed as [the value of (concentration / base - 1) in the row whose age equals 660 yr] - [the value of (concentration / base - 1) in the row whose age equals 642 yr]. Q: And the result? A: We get 0.4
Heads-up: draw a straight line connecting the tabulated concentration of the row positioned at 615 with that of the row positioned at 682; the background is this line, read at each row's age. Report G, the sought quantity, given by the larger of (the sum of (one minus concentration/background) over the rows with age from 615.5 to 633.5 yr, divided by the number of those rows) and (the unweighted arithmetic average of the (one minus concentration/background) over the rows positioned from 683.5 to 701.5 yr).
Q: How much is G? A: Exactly 0.13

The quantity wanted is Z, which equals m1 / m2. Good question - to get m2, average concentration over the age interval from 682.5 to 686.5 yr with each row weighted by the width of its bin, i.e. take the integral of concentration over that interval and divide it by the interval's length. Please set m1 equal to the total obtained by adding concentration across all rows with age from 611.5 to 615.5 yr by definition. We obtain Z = 4.4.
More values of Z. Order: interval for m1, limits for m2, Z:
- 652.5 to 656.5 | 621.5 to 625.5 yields 4.4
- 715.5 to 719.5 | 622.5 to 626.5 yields 4.4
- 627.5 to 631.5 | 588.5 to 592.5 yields 2.6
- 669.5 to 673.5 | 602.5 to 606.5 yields 3.3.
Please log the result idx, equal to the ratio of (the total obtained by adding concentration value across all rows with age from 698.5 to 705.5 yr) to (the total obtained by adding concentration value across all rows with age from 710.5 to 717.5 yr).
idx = 1.02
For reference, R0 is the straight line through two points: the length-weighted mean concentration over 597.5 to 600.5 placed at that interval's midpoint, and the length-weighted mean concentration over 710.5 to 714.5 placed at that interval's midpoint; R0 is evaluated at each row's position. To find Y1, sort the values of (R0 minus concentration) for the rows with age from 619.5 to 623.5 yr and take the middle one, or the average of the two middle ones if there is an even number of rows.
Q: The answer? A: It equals 0.48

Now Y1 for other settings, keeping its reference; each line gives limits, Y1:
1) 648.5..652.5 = 0.27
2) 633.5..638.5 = 0.76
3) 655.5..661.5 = 0.13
